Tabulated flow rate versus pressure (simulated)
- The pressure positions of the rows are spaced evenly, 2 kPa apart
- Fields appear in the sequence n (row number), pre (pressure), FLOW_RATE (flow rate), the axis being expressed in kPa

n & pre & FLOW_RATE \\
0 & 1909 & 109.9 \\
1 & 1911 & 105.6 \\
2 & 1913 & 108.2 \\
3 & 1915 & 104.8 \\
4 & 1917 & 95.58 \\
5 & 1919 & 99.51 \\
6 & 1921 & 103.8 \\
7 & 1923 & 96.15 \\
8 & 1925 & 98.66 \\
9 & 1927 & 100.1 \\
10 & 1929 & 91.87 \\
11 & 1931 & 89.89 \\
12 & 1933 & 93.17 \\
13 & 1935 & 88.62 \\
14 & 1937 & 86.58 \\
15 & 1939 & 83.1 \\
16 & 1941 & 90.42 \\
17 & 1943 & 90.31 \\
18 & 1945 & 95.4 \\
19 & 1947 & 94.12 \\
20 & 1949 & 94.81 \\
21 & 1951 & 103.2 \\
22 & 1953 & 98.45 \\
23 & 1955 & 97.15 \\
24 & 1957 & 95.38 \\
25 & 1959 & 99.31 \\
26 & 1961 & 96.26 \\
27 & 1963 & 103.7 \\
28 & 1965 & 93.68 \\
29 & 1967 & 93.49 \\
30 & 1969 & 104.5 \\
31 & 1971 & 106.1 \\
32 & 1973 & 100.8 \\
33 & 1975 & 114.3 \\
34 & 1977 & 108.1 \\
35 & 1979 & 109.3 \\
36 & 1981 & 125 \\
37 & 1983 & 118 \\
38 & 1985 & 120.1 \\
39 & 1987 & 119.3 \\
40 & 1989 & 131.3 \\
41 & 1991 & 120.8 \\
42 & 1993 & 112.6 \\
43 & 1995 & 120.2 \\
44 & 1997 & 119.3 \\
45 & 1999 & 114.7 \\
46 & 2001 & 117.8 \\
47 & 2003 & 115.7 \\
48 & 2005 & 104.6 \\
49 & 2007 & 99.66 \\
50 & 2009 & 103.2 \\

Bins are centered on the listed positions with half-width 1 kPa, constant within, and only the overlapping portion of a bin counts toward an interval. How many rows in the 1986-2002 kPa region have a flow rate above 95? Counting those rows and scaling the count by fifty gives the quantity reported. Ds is 400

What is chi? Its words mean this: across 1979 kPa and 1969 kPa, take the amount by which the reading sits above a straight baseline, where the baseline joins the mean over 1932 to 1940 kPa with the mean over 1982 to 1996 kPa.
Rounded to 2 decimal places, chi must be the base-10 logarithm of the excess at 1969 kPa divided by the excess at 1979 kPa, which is -0.14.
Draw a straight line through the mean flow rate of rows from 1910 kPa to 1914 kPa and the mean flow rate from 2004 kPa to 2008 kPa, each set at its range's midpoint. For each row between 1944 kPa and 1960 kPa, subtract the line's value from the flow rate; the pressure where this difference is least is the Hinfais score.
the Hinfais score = 1947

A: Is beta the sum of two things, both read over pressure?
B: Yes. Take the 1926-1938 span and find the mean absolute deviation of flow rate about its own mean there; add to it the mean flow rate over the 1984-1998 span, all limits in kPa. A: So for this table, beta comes 124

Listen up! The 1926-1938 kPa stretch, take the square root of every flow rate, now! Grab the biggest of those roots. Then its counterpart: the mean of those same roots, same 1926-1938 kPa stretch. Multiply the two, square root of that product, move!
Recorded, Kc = 9.8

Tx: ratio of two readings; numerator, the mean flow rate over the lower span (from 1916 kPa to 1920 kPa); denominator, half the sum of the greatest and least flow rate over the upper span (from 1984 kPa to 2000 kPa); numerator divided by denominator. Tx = 0.8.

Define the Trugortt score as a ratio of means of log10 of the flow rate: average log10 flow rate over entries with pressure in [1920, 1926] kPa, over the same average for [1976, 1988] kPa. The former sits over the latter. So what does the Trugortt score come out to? 0.97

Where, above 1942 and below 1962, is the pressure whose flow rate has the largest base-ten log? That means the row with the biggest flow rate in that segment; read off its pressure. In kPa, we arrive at 1951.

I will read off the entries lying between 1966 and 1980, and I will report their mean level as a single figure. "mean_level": 105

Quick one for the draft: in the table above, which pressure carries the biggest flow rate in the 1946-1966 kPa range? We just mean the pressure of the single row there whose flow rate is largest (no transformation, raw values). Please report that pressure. 1963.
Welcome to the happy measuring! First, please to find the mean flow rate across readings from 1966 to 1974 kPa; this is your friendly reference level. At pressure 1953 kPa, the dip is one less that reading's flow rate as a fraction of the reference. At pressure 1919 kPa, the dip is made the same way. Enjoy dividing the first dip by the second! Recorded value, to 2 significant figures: 1.6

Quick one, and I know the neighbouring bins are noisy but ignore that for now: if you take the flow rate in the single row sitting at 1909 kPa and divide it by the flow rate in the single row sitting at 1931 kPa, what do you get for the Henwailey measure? 1.2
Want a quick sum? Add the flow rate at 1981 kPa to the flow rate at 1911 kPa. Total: 231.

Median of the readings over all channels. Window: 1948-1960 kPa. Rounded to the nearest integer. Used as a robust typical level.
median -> 98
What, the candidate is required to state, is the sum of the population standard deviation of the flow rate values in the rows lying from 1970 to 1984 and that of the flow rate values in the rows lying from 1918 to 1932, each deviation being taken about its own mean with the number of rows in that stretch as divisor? 12.0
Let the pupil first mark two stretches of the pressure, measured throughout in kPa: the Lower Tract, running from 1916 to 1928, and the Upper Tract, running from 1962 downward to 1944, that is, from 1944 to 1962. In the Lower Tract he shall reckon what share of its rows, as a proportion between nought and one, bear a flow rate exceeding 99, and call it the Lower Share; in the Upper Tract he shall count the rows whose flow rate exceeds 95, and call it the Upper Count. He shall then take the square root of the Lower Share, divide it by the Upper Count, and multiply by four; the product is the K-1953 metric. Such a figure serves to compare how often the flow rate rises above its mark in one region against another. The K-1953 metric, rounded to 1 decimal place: 0.4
